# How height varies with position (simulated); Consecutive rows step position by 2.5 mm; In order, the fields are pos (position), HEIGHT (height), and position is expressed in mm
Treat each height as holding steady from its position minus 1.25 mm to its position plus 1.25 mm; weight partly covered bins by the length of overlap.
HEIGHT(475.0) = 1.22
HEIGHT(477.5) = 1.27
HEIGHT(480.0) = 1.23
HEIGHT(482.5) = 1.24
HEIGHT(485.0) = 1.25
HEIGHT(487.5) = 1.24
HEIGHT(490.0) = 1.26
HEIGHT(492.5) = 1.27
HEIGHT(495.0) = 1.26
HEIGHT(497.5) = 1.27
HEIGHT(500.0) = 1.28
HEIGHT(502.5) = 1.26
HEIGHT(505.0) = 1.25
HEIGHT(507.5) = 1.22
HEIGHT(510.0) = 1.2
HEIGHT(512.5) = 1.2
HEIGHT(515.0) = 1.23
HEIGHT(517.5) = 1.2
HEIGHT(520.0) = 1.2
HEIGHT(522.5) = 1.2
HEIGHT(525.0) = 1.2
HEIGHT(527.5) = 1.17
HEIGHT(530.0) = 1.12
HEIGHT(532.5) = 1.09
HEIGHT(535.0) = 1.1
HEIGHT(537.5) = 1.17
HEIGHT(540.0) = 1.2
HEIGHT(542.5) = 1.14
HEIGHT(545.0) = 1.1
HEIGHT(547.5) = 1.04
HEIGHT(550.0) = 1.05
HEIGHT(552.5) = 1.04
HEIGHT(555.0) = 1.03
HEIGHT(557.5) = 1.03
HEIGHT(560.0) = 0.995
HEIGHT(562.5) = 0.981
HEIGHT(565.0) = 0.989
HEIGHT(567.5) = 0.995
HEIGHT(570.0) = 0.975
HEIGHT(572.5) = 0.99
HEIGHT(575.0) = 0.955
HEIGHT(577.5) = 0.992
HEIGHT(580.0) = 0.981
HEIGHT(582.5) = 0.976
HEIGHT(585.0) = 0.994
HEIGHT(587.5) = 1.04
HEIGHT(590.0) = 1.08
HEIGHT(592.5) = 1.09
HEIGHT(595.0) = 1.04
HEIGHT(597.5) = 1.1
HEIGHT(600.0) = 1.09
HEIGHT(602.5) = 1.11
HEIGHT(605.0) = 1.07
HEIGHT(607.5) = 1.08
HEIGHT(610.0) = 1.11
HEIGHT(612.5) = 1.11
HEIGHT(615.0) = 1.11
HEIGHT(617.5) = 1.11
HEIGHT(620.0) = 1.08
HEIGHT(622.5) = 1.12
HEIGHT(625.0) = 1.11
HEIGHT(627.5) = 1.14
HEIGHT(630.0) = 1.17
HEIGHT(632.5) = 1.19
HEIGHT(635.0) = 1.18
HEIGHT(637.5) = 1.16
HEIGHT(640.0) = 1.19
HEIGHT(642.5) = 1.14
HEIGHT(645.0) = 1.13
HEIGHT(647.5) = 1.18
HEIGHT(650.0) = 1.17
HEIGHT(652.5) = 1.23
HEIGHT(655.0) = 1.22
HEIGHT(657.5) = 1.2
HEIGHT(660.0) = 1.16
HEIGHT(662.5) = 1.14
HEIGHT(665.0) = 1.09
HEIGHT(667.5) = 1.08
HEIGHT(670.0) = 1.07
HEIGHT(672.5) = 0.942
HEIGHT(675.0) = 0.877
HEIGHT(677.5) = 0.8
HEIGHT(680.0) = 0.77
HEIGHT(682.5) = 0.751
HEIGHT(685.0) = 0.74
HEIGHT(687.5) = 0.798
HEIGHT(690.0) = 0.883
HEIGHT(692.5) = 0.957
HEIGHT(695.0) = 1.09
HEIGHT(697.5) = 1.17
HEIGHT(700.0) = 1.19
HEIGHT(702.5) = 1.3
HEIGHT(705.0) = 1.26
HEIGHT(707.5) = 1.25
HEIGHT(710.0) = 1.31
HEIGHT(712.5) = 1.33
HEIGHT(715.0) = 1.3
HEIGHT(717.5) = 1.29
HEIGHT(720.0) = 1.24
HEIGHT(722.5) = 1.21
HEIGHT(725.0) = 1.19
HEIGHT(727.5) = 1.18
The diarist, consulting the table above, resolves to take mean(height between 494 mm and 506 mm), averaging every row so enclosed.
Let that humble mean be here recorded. 1.26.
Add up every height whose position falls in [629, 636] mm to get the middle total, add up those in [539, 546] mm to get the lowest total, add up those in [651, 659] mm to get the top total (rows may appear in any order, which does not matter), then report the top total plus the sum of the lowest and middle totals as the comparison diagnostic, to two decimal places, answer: 10.63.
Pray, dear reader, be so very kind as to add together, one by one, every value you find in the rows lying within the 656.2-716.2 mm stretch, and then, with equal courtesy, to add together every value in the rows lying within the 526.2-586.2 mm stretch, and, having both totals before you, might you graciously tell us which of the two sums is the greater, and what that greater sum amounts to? 25.5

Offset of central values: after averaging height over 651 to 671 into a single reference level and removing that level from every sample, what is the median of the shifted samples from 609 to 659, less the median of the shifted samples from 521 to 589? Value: 0.11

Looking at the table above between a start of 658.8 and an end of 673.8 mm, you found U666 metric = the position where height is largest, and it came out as 660.0 mm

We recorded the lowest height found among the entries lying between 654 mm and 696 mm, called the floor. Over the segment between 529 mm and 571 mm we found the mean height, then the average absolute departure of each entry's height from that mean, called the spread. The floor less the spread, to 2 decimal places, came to 0.68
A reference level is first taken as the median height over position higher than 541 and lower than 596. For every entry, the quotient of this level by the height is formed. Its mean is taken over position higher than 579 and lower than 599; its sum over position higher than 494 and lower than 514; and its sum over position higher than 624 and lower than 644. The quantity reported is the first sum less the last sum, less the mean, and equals -1.4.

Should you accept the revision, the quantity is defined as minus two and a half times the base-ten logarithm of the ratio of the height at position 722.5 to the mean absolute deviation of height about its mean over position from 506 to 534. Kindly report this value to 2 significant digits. -4.0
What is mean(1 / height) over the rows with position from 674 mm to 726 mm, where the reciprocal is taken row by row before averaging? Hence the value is 0.967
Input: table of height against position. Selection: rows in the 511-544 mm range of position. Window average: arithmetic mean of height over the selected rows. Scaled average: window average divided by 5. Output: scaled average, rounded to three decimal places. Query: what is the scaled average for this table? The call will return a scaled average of 0.234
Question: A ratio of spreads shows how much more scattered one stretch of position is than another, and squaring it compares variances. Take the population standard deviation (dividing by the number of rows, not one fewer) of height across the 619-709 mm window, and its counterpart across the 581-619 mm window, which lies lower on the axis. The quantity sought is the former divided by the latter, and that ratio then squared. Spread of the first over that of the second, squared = 14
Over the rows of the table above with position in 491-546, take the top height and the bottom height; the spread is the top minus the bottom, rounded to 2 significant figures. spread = 0.19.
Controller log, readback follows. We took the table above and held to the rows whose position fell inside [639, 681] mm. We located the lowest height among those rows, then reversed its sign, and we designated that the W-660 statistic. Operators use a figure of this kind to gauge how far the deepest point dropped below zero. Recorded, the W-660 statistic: -0.77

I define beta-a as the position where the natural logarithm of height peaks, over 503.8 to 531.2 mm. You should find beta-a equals 505.0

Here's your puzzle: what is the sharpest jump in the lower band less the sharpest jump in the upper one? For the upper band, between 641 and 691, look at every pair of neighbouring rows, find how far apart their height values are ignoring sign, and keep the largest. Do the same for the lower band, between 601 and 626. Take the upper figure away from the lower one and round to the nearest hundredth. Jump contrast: -0.09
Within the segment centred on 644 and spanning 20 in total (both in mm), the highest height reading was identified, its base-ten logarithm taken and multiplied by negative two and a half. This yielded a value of -0.22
